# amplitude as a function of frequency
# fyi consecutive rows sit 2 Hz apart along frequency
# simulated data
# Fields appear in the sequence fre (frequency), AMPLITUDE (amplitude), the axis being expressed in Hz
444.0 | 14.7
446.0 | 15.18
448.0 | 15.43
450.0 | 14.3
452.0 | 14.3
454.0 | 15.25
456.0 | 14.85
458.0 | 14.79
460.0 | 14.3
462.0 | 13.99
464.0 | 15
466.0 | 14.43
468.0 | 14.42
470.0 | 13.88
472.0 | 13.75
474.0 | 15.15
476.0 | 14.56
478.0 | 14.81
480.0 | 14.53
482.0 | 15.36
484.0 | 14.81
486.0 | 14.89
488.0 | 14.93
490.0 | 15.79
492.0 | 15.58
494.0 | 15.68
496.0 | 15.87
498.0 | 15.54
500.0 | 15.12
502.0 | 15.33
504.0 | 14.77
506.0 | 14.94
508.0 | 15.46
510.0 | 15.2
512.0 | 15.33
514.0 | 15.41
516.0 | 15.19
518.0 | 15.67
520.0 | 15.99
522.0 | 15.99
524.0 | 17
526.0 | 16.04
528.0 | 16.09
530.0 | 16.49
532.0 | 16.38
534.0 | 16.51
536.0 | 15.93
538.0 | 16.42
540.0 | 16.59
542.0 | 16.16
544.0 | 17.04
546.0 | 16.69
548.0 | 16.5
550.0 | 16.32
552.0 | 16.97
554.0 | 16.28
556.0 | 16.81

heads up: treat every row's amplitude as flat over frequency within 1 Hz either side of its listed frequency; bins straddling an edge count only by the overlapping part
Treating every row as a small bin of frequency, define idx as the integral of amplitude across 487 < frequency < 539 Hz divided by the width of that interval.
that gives 15.7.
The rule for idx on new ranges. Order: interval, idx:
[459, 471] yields 14.3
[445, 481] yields 14.6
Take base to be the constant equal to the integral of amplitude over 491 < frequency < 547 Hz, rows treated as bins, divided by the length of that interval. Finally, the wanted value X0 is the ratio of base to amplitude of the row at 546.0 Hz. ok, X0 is 0.95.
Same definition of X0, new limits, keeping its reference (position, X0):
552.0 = 0.94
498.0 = 1.02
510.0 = 1.04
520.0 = 0.99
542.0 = 0.98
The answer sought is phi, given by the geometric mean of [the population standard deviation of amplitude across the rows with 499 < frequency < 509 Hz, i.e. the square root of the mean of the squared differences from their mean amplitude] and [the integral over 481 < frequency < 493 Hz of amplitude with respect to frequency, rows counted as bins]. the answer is 6.8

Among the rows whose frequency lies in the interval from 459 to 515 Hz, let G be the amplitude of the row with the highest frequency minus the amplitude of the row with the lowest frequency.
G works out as 1.1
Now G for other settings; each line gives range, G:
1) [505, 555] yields 1.3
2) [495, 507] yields -0.9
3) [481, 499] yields 0.2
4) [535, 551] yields 0.4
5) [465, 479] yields 0.4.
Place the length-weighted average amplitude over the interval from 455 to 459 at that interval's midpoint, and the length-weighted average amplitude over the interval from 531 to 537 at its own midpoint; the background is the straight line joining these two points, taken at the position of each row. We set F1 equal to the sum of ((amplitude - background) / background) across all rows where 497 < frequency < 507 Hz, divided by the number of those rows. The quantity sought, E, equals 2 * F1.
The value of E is -0.07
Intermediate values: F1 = -0.03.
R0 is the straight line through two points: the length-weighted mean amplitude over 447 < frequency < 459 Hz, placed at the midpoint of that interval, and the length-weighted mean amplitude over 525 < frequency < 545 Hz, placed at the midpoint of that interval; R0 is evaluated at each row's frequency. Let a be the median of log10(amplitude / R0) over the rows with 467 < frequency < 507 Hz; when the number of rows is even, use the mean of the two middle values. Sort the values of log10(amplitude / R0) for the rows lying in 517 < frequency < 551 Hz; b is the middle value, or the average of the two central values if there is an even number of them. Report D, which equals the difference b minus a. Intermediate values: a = -0.016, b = -0.0025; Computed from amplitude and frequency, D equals 0.013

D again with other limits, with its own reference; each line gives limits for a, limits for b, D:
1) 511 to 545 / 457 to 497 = -0.012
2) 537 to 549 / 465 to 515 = -0.017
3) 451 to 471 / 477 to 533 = 0.006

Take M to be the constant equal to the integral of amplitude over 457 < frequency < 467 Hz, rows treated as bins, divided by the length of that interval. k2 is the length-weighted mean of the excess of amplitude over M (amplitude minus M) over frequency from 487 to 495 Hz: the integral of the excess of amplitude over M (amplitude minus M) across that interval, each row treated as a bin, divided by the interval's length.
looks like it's 1.0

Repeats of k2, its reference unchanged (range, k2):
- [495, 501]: 1.0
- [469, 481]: -0.1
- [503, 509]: 0.6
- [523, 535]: 1.9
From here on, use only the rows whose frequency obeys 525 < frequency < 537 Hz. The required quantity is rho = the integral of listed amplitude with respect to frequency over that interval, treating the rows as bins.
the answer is 195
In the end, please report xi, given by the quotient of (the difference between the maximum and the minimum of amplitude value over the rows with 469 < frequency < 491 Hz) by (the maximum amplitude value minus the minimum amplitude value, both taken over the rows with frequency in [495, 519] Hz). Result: 1.9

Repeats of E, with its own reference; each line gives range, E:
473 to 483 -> -0.04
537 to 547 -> 0.02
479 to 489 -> -0.06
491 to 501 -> 0.00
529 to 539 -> 0.01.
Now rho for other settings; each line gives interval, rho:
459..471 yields 172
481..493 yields 183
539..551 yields 199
